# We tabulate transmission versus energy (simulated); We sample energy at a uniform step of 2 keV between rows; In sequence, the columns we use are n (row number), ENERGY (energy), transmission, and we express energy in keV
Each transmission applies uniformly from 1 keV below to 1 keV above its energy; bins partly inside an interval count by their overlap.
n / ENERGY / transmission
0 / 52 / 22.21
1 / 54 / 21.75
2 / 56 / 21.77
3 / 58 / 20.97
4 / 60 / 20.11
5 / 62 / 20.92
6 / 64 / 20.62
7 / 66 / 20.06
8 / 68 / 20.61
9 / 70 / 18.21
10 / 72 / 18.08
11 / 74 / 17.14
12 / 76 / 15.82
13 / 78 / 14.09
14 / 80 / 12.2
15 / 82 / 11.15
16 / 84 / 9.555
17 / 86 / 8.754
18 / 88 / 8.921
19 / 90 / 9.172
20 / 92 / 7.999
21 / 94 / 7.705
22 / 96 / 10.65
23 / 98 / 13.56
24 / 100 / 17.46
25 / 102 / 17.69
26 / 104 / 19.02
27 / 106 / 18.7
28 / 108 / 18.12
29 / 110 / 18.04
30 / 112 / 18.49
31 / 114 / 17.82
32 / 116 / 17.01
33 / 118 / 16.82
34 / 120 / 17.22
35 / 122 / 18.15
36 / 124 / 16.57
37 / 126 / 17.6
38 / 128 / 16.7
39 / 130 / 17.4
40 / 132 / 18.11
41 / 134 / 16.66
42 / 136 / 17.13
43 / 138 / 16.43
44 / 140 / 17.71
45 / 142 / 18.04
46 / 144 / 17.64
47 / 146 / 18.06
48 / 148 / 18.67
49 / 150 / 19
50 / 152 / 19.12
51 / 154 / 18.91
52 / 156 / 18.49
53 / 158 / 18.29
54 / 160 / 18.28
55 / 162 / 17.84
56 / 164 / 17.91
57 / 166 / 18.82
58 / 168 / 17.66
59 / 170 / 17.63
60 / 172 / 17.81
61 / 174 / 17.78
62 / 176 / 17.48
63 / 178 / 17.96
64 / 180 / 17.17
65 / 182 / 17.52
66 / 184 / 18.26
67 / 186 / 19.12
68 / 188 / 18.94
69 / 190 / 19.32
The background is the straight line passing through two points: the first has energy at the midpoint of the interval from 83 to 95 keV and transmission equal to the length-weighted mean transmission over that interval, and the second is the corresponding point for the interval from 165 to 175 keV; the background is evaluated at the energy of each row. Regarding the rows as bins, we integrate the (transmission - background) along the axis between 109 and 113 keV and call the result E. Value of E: 28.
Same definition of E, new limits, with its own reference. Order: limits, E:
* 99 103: 30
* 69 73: 46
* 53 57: 68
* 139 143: 13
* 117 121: 20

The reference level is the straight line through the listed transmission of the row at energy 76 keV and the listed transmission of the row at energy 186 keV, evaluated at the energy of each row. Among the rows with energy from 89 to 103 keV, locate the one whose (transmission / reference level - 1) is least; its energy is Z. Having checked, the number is 94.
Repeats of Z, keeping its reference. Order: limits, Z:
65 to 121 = 94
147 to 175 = 170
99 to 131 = 124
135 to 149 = 138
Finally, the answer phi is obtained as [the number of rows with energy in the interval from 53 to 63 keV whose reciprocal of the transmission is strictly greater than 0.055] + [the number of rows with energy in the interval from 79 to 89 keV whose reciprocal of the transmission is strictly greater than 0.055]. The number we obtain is 5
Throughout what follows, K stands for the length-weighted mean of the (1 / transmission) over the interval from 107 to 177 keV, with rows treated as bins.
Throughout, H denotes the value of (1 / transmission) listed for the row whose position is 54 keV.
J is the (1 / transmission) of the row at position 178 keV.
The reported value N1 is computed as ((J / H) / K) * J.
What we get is 1.2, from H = 0.046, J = 0.056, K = 0.0562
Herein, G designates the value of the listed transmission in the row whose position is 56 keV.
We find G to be 21.77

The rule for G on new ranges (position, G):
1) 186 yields 19.12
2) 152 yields 19.12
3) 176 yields 17.48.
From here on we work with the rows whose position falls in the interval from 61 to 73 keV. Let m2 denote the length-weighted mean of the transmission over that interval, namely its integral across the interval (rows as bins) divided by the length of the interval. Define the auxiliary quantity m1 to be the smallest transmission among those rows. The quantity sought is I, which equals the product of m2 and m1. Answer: 357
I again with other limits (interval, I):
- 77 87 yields 98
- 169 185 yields 304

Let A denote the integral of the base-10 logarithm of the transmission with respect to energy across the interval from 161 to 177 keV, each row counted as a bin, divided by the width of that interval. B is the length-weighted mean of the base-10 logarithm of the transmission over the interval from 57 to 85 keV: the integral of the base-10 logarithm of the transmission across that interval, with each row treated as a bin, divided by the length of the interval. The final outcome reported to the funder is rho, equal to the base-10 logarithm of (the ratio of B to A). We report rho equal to -0.011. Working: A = 1.252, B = 1.22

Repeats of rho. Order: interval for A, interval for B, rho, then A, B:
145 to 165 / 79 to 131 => -0.042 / 1.266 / 1.15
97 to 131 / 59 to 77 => 0.013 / 1.240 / 1.28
